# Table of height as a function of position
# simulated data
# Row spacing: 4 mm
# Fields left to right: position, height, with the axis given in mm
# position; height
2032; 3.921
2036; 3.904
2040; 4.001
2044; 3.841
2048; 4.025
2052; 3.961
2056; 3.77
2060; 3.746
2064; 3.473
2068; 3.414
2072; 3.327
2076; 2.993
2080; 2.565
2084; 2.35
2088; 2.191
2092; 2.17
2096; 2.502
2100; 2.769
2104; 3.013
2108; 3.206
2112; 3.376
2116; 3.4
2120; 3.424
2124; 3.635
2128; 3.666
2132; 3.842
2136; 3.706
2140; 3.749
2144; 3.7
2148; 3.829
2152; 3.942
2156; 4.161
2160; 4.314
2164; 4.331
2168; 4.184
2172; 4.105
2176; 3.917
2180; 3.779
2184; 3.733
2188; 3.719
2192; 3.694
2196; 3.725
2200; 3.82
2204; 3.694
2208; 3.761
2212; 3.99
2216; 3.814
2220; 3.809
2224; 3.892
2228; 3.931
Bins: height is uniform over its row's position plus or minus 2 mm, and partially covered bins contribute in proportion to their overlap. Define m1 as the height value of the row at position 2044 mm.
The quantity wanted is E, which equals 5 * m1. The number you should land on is 19.2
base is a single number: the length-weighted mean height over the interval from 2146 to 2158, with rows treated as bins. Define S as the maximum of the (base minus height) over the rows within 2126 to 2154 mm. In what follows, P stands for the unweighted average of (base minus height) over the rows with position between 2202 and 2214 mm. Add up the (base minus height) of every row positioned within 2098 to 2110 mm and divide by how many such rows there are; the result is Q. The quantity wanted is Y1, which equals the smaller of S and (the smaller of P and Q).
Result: 0.162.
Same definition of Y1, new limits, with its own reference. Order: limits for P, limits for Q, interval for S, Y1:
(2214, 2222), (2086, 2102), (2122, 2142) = 0.166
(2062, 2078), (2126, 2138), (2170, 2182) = 0.198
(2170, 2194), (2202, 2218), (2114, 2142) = 0.153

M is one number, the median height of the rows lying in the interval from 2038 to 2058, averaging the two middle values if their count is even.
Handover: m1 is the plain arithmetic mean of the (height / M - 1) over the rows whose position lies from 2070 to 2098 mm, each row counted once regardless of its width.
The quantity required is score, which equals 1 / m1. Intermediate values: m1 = -0.35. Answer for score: -3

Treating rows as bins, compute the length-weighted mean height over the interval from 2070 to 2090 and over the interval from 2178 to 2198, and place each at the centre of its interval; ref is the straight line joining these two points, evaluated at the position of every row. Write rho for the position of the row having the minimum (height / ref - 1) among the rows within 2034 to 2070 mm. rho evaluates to 2068 mm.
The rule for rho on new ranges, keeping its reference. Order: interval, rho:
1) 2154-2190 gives 2188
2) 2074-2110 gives 2092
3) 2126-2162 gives 2144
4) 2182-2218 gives 2204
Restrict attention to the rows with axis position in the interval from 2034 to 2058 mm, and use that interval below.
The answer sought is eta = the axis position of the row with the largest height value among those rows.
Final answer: 2048 mm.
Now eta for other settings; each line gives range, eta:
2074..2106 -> 2104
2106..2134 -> 2132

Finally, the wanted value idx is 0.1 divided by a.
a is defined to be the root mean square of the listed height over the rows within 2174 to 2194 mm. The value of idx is 0.0265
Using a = 3.77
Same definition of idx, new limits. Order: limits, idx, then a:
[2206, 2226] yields 0.0259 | 3.85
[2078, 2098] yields 0.0424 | 2.36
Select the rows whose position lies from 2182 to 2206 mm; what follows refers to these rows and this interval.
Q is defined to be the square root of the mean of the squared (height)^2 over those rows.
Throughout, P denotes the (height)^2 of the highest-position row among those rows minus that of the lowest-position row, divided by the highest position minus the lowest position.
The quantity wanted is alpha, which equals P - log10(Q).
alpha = -1.16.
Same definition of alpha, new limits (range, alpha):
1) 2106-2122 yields -0.93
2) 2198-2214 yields -1.05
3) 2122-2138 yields -1.10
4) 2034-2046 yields -1.25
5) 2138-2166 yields -1.01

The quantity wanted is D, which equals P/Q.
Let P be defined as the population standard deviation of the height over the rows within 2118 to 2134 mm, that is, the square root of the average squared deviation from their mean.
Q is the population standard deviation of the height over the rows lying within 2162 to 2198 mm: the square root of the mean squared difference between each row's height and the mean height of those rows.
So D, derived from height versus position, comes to 0.7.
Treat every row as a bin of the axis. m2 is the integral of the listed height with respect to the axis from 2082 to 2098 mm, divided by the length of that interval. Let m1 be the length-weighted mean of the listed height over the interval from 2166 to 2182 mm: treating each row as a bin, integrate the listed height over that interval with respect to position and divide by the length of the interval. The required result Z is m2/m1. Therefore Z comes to 0.58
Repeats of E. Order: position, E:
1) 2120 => 17.1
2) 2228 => 19.7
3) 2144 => 18.5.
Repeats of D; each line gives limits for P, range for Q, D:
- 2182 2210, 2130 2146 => 0.7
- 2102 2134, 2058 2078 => 1.0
